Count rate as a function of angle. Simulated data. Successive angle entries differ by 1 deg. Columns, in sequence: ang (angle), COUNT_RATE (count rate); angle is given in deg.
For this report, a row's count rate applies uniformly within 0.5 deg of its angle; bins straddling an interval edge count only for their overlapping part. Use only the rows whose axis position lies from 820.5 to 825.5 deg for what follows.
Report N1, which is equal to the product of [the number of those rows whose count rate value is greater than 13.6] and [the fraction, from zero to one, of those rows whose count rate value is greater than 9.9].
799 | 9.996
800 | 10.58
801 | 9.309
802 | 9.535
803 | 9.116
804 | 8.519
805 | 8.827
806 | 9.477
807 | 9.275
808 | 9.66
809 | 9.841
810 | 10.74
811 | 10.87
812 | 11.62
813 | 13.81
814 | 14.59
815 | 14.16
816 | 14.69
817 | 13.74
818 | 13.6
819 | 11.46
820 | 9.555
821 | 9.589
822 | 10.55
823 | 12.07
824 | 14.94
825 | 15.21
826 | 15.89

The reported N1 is 1.6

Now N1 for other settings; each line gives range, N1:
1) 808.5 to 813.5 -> 0.8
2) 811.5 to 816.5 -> 4.0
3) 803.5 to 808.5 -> 0.0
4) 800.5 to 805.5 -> 0.0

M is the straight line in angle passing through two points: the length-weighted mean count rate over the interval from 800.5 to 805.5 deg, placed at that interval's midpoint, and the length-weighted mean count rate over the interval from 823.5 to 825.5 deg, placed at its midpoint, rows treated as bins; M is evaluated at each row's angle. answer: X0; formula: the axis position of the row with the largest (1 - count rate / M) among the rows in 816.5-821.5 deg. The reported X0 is 821 deg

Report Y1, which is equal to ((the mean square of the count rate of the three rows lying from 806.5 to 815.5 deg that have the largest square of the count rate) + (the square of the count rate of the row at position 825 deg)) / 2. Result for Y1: 216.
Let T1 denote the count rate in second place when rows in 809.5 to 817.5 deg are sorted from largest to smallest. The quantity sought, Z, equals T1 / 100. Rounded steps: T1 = 14.59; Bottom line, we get 0.146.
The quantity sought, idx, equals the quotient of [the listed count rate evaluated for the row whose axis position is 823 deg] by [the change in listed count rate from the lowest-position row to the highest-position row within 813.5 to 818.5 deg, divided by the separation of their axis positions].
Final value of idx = -49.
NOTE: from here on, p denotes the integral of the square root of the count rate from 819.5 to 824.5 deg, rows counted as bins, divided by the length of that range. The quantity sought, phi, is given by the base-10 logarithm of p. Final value 0.526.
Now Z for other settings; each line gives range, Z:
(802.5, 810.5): 0.098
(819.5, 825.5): 0.149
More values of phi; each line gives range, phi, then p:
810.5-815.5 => 0.556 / 3.60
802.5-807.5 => 0.478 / 3.01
